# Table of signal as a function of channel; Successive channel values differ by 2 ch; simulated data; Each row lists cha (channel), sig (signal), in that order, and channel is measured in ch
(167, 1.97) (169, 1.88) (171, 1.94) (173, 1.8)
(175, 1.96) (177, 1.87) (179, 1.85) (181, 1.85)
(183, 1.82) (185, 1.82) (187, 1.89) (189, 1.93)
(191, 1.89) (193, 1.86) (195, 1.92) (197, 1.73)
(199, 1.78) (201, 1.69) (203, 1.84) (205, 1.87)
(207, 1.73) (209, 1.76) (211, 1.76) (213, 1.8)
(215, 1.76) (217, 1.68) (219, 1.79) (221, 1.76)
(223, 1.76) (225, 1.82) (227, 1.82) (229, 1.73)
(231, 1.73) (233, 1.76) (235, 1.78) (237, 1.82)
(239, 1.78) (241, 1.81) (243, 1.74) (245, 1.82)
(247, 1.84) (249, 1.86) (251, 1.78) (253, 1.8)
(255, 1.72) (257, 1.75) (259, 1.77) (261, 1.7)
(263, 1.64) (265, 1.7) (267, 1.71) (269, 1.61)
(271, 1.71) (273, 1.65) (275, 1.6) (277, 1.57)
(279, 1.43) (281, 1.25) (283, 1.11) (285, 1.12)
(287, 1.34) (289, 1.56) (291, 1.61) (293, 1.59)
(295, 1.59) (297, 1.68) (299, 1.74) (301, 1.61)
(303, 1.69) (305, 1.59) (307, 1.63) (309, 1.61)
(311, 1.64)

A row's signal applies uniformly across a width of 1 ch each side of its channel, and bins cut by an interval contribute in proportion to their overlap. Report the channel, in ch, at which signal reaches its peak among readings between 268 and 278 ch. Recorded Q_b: 271 ch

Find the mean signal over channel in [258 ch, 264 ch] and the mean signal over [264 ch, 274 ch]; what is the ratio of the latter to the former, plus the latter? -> 2.66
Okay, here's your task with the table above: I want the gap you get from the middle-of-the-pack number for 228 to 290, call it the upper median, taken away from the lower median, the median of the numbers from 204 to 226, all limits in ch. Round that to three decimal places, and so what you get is 0.040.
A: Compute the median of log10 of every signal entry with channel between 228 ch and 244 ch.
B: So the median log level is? 0.248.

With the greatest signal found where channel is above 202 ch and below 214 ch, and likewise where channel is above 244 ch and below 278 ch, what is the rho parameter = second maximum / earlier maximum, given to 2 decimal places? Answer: 0.99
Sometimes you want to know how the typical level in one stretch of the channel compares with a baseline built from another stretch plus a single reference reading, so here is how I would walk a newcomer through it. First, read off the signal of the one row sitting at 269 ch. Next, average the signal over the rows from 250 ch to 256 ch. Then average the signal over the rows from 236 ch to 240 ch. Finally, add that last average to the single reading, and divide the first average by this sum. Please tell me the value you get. 0.52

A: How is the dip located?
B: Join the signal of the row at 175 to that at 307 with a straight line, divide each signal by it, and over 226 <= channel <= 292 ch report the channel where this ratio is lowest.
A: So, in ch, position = 283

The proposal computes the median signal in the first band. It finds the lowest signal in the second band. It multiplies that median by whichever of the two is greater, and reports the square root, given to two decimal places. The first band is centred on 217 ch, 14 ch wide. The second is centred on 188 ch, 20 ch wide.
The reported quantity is 1.76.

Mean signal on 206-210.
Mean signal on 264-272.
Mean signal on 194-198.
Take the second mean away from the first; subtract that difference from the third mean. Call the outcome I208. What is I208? 1.76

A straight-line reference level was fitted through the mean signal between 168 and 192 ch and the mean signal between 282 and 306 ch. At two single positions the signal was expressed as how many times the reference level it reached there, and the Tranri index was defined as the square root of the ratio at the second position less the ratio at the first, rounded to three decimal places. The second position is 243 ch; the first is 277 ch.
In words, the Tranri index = 0.195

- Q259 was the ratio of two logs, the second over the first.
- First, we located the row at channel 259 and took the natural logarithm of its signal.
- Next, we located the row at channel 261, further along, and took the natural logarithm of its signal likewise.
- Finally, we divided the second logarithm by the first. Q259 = 0.93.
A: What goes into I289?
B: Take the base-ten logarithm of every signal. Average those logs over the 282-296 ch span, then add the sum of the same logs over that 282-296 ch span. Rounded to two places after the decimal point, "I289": 1.17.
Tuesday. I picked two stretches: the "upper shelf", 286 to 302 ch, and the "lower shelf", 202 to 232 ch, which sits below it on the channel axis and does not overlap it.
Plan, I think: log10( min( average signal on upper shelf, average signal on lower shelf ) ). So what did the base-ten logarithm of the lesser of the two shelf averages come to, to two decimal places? 0.20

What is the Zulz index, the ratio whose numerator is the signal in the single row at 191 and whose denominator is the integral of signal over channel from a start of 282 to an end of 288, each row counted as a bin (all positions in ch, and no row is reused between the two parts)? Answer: 0.265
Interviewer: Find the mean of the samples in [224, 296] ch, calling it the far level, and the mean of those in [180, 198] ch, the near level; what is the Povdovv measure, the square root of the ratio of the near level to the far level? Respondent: 1.059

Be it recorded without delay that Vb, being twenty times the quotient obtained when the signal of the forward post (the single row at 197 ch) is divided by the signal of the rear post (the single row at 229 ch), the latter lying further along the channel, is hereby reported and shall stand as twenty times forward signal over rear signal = 20.0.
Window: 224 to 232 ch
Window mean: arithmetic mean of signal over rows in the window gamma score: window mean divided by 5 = 0.355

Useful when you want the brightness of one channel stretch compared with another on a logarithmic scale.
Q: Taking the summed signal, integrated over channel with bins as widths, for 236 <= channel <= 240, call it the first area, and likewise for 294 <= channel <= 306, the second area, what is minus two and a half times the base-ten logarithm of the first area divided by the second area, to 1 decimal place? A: 1.1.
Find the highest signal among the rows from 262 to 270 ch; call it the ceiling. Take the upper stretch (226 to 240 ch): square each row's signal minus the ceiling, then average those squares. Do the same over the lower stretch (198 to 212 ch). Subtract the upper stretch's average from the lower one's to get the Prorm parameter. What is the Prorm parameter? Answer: 0.00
